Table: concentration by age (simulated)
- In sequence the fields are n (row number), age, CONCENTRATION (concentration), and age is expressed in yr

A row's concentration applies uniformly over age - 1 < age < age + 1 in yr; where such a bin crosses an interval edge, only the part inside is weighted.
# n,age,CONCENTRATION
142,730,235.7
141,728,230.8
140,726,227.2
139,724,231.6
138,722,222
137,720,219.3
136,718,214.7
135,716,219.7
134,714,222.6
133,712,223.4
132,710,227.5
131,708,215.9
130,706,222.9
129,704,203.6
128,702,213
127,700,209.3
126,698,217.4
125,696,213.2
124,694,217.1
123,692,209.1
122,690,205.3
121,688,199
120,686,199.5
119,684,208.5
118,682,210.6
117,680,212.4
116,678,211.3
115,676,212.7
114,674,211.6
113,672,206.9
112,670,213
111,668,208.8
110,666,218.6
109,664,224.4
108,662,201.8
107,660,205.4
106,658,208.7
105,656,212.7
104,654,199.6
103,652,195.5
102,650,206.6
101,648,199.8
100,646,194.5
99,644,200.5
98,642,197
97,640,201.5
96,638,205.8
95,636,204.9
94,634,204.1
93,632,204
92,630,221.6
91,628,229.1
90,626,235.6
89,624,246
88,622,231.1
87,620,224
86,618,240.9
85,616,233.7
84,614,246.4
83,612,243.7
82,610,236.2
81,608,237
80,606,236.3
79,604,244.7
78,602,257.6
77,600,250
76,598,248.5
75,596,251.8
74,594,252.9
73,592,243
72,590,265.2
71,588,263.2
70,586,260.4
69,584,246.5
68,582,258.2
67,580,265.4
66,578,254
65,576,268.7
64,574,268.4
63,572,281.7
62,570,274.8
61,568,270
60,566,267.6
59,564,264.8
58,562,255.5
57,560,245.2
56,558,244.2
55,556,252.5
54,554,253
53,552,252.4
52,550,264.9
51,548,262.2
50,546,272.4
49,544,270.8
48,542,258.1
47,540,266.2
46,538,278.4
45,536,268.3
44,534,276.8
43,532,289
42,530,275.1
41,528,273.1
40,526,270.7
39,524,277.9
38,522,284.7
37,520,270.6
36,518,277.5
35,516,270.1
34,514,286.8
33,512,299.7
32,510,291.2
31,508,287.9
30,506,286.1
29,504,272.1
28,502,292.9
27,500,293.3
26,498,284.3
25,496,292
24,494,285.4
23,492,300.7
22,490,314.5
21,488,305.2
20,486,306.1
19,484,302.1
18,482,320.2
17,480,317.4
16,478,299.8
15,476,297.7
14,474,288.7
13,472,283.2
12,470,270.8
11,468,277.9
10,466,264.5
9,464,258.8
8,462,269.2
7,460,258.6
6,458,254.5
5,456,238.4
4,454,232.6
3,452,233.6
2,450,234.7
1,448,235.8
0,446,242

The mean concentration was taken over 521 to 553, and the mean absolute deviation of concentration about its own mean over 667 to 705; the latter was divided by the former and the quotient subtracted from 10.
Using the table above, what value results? 9.99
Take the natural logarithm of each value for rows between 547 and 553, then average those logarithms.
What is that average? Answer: 5.6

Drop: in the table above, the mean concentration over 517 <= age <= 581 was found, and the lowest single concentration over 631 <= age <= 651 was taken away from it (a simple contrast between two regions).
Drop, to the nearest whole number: 73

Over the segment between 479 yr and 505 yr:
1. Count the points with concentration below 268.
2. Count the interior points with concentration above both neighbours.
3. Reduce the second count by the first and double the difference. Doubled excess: 10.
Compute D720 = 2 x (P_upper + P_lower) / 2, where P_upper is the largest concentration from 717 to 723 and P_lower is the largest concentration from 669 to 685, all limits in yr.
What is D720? 435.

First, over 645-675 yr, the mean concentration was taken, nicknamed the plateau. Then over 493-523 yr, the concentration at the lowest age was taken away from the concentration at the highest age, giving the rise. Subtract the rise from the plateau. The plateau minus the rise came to 208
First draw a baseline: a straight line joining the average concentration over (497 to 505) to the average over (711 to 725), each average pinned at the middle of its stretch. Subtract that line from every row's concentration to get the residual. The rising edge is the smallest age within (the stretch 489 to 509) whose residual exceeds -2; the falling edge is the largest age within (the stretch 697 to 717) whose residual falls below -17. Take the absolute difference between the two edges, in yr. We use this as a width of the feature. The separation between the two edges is 214 yr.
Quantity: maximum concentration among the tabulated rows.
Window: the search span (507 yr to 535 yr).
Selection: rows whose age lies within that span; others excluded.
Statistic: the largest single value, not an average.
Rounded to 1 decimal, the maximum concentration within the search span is 299.7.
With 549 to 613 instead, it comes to 281.7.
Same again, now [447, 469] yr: 277.9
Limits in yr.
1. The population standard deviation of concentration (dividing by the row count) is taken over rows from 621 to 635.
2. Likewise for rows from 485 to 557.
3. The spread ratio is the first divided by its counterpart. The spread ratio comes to 1.0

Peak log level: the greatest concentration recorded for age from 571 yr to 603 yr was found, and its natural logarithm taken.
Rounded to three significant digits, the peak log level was 5.64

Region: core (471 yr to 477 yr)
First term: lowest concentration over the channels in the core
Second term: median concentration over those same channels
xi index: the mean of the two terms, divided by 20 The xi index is 14.3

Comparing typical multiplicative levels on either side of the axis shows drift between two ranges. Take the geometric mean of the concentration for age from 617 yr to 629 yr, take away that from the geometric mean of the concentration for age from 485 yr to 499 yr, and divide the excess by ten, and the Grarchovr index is 6.4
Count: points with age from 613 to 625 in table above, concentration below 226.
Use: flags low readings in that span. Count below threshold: 1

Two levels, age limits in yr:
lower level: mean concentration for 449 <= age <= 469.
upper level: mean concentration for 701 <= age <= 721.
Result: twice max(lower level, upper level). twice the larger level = 505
